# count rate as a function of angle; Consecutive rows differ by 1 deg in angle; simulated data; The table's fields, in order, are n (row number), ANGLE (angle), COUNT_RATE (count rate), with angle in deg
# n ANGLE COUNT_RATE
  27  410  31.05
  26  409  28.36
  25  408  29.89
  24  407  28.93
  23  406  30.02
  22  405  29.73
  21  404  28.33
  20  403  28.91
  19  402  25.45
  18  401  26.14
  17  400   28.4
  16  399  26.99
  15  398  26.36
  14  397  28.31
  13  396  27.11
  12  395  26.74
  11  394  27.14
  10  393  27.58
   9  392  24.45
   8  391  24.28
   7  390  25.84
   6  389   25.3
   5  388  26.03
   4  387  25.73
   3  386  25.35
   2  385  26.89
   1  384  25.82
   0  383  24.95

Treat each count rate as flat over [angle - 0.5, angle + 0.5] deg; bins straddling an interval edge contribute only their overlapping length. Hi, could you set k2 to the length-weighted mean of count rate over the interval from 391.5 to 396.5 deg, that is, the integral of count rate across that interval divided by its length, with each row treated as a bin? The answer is 26.6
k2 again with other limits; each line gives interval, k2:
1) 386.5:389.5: 25.7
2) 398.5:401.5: 27.2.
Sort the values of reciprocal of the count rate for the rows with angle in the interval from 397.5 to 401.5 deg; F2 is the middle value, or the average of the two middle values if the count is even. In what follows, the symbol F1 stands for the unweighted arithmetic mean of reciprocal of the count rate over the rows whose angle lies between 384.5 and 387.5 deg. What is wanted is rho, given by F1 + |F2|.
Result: 0.0760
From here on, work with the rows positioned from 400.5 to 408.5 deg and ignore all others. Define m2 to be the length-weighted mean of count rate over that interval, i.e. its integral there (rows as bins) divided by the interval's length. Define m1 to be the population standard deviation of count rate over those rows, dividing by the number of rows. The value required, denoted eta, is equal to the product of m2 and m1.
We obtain 46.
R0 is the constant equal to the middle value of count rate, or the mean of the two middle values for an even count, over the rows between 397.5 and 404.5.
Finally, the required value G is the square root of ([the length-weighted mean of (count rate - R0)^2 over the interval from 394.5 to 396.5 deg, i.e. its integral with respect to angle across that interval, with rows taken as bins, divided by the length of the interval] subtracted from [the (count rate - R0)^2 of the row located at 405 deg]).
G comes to 2.7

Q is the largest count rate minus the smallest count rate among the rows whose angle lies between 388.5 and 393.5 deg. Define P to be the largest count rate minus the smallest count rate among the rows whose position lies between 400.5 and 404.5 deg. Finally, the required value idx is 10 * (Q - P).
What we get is -2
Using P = 3.5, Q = 3.3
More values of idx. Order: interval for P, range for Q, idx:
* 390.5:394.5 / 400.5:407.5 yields 13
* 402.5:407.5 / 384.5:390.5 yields -1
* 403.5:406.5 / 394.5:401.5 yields 6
